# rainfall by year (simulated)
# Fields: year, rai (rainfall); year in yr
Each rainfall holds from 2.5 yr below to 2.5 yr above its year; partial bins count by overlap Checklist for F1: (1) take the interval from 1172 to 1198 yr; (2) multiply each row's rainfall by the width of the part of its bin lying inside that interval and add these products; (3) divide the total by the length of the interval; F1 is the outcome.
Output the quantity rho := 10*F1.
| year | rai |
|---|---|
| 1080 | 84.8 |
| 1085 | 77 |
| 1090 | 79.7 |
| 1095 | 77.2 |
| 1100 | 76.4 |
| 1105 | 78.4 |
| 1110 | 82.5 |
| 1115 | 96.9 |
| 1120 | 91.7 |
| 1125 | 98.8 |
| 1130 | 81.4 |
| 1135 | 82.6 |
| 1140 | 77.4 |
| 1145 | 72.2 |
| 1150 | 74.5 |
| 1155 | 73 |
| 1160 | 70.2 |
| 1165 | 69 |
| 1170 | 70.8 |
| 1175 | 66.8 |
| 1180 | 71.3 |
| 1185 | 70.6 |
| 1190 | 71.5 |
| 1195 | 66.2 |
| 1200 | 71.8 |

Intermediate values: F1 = 69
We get 694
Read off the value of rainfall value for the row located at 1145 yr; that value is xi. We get 72.2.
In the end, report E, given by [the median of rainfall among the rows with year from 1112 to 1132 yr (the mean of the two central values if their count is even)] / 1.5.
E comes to 62.9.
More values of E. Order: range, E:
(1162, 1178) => 46.0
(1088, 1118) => 52.7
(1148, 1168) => 47.7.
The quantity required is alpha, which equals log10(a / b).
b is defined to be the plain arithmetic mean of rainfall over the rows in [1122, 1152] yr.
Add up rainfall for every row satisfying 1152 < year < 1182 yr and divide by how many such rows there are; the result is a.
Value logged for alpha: -0.06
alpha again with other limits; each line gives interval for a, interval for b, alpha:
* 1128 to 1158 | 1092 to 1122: -0.04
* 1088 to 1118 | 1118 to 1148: -0.01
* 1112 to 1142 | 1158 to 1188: 0.10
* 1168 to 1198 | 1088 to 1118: -0.07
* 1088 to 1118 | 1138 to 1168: 0.05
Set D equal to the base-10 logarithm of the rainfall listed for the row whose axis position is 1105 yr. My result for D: 1.89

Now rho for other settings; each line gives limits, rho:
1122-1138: 874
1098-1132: 868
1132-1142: 802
